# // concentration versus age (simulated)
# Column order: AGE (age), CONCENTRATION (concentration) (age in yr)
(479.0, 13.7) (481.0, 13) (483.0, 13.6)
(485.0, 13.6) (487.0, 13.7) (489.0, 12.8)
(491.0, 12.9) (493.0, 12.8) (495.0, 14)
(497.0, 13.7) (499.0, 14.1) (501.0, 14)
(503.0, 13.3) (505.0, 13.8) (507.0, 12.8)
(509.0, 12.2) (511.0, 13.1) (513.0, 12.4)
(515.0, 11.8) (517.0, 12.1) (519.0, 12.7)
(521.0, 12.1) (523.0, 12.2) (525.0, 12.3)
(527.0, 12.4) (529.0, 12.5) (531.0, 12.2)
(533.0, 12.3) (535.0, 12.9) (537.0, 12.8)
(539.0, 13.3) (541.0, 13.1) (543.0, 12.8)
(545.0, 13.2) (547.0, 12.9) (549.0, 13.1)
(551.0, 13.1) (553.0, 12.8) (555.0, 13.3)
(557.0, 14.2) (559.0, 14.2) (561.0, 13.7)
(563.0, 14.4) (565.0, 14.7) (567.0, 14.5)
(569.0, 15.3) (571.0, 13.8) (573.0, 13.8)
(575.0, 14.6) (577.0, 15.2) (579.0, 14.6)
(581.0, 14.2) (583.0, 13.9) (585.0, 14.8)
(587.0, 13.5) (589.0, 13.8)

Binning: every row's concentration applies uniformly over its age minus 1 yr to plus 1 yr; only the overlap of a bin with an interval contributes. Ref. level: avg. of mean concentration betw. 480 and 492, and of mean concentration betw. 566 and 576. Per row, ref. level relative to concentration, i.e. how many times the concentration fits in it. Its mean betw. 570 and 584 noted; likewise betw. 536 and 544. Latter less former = 0.10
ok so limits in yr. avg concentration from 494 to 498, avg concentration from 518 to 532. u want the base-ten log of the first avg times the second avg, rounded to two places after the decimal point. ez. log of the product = 2.23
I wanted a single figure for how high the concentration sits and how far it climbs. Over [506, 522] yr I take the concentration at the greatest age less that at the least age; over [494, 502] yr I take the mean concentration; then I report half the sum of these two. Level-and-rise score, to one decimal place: 6.6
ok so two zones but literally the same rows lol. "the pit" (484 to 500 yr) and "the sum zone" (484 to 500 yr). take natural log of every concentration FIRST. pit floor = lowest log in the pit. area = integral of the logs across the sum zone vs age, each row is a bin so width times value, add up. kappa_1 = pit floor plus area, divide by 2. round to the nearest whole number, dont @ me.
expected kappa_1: 22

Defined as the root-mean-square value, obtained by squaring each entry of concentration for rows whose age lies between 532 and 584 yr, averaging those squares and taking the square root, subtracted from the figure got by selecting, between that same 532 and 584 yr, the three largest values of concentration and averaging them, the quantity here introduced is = 1.3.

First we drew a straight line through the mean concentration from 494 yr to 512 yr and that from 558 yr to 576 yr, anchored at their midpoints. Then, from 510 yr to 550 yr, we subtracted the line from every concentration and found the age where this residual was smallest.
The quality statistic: 515.0 yr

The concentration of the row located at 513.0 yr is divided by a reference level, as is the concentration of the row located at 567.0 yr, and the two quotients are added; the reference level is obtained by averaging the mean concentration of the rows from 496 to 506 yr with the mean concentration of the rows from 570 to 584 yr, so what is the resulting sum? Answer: 1.92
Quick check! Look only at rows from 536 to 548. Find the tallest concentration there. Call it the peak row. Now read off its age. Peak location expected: 539.0 yr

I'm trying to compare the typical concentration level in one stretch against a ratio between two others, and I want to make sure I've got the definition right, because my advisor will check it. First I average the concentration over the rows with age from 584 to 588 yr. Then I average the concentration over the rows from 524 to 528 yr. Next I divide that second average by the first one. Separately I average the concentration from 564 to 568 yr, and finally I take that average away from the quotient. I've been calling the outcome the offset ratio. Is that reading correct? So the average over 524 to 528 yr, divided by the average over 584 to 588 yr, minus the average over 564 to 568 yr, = -13.7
